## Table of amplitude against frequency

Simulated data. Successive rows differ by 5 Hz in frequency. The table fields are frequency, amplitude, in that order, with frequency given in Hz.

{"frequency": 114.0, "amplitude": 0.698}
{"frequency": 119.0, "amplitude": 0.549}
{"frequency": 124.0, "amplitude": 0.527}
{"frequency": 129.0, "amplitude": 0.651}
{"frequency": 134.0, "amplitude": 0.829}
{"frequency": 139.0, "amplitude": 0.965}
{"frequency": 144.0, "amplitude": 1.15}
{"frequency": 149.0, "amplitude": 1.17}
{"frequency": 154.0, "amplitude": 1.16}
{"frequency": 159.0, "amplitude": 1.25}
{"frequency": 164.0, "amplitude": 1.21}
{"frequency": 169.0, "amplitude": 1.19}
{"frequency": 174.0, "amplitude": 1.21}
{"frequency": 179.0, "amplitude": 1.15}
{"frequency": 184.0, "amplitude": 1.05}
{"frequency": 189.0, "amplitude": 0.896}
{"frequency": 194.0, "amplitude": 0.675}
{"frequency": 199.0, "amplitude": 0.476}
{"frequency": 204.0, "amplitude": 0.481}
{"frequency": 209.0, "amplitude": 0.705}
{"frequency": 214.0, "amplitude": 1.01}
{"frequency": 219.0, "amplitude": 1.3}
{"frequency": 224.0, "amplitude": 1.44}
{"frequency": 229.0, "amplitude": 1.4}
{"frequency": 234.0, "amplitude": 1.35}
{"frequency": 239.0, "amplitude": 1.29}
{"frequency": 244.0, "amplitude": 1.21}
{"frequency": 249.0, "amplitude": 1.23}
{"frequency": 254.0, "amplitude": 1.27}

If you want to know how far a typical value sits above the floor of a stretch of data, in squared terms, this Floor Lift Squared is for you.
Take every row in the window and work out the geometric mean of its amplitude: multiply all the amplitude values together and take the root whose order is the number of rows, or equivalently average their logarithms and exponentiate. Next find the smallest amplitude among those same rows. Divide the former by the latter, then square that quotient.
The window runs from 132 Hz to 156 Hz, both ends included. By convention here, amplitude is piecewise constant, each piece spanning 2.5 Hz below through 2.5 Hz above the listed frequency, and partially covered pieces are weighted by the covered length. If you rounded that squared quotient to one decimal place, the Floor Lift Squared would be 1.6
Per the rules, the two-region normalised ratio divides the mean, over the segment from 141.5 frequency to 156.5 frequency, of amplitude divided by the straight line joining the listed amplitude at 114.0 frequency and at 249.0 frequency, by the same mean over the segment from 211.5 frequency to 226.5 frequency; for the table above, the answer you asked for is 1.24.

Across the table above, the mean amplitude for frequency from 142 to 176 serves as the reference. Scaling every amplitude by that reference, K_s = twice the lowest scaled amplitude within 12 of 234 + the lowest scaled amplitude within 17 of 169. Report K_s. 2.9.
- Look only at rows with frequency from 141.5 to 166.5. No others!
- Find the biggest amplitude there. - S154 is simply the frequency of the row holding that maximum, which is 159.0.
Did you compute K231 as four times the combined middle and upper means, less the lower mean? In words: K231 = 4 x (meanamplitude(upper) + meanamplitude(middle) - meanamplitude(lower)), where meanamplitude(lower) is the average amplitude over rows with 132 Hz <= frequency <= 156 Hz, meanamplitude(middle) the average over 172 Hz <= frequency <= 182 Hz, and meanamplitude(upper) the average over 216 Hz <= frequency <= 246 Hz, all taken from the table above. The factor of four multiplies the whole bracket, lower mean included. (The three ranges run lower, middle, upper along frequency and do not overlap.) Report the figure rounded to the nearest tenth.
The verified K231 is 5.8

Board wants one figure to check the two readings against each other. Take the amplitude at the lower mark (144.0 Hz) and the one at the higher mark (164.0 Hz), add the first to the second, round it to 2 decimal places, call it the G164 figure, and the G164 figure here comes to 2.36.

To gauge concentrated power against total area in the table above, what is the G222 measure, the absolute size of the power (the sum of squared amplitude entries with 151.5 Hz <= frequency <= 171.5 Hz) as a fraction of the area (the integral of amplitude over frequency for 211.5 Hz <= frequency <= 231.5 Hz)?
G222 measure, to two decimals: 0.22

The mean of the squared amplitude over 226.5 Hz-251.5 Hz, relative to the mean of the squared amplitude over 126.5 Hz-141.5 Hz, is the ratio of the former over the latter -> 2.5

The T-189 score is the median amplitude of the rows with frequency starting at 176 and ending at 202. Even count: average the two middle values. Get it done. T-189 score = 0.90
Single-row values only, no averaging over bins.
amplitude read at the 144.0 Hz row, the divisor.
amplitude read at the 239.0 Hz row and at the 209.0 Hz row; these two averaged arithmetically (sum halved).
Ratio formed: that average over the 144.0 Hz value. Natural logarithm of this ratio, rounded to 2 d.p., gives -0.14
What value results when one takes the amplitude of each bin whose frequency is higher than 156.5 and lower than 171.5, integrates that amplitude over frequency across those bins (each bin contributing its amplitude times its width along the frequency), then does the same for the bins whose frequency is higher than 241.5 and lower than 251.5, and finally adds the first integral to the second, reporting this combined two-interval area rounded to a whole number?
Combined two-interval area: 30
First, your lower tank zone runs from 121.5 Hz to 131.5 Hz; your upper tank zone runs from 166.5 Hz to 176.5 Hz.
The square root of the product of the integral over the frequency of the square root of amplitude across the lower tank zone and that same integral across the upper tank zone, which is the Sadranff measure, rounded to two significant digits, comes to 9.2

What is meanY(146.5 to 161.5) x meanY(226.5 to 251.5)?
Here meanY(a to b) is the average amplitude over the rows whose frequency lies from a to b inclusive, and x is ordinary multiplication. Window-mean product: 1.55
